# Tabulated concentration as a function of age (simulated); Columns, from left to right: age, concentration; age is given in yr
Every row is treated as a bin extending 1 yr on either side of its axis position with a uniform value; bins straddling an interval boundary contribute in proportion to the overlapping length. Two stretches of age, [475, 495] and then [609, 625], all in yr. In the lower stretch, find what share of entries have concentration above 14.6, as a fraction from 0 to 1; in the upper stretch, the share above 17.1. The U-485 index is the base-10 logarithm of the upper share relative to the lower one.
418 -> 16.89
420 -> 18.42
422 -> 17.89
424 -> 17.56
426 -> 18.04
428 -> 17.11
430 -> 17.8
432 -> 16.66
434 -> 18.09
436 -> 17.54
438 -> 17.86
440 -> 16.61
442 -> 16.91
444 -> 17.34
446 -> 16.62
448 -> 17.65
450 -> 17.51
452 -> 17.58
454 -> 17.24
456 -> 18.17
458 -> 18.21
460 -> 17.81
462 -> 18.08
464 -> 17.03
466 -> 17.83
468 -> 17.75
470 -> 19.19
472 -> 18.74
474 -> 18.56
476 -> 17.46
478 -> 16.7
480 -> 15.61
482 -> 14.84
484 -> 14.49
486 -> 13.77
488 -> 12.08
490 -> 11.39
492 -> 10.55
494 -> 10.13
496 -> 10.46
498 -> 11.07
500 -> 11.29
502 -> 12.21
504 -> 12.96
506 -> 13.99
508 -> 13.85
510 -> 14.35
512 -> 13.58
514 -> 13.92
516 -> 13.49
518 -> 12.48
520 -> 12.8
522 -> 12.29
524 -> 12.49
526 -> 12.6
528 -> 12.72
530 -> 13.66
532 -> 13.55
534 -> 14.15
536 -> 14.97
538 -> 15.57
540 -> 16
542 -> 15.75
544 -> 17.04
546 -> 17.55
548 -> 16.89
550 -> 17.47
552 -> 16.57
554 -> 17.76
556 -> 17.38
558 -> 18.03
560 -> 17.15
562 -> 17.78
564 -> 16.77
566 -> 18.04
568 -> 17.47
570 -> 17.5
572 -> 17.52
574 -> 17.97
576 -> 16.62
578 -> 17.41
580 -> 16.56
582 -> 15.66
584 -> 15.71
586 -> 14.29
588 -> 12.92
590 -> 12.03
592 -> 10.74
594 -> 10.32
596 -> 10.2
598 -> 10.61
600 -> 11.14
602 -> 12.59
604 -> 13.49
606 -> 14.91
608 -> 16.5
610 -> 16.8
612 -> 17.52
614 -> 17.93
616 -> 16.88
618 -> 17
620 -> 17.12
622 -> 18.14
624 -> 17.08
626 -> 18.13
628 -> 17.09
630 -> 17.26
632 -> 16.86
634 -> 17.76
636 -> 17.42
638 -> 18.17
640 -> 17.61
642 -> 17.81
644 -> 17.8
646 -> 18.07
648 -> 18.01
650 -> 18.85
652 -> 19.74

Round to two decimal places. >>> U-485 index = 0.10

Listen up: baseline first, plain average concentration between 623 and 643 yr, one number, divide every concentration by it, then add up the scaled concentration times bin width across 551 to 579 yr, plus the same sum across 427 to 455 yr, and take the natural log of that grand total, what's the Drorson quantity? 4.02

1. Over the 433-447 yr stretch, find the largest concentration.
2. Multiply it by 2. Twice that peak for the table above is 36.2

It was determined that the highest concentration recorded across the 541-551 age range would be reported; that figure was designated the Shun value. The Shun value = 17.55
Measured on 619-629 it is 18.14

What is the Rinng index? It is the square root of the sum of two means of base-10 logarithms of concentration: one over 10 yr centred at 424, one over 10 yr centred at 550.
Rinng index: 1.58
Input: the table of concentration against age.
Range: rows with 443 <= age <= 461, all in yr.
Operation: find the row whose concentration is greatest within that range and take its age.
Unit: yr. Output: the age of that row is 458 yr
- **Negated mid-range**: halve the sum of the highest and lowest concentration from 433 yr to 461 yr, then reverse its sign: -17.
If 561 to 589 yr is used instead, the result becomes -15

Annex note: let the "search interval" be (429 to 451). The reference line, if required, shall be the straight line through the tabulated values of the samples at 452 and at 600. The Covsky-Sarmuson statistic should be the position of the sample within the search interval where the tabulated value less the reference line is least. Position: 432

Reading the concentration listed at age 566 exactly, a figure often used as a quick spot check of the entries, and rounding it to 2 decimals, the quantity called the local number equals 18.04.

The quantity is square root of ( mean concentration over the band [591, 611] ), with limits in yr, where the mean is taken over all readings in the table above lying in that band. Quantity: 3.6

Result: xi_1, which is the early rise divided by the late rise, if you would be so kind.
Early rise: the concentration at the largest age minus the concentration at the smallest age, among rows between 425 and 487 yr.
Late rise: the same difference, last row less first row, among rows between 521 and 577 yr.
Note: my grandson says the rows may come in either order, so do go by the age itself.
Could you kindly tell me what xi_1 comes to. -1.0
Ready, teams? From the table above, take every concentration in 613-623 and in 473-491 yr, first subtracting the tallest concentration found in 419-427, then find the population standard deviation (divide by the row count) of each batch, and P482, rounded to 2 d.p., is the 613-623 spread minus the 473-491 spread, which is -1.73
